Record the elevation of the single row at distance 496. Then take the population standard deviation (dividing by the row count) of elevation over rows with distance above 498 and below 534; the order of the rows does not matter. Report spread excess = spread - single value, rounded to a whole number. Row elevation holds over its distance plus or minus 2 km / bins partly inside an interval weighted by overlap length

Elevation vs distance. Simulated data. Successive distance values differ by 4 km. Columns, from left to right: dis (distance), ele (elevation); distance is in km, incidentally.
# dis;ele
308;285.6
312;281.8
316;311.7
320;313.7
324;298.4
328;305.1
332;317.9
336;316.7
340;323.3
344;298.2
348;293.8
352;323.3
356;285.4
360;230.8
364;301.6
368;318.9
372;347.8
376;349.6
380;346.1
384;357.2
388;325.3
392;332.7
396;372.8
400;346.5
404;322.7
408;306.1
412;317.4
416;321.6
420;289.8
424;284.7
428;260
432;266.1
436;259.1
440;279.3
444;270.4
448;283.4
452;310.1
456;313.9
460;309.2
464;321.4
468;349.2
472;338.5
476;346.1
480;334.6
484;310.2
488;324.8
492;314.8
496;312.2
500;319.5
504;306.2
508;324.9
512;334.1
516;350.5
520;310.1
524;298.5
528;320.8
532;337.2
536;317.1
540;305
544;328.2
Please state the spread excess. -297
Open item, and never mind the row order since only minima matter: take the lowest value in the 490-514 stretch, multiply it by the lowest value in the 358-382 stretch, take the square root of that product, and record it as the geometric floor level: 266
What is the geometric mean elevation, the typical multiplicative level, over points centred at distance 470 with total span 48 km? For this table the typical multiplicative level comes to 321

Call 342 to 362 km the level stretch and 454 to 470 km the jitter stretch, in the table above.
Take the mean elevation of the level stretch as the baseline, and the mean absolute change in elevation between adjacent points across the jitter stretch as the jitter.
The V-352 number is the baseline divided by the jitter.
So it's 19.2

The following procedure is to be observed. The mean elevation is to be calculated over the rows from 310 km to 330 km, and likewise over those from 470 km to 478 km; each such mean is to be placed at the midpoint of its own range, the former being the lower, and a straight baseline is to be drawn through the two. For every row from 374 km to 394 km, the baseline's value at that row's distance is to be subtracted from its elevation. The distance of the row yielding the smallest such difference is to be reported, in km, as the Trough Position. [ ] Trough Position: 388 km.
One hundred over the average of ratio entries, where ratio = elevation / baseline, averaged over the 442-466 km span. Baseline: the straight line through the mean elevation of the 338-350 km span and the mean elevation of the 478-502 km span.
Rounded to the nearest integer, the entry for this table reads 105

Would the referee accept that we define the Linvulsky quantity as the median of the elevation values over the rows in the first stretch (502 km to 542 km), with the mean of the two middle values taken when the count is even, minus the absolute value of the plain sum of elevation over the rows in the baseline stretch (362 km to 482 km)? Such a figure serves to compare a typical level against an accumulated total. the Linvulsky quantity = -9163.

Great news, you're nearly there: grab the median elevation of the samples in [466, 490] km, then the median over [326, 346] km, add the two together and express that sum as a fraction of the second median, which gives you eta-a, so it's 2.06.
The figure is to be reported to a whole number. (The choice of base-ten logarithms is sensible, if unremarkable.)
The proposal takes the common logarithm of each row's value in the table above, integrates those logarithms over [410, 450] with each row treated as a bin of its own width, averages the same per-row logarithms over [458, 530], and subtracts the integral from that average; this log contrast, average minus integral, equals -96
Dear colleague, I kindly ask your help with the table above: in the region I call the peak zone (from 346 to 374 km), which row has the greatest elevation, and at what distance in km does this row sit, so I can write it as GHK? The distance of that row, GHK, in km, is 372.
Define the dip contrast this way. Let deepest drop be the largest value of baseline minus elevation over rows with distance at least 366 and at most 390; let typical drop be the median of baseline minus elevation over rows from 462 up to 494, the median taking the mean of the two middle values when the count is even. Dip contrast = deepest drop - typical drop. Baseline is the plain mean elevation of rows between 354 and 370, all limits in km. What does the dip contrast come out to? 11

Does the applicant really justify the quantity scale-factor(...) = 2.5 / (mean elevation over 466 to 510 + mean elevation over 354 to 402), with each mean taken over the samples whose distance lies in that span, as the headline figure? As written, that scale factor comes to 0.0038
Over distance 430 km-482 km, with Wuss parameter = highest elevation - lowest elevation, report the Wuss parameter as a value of 90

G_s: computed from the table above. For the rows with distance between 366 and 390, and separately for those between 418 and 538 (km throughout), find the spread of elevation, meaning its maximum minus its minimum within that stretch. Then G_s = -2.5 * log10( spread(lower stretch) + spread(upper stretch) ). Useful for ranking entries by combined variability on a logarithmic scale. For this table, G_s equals -5.28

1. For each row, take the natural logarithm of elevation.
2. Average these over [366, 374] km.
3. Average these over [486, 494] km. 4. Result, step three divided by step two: 0.99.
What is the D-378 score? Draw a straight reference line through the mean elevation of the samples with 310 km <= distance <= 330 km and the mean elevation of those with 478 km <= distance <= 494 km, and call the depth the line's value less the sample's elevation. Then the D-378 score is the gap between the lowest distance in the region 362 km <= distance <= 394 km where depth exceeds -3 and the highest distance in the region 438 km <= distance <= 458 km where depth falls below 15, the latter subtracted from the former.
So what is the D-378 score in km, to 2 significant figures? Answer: -92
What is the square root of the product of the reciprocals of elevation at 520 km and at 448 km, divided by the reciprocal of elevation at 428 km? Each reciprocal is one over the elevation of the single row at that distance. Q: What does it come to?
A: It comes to 0.88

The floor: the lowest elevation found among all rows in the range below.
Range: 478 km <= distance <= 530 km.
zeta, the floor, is 298.5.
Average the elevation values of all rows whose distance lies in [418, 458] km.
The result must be 282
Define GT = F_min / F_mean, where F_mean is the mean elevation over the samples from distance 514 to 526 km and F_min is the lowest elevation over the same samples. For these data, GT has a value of 0.93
